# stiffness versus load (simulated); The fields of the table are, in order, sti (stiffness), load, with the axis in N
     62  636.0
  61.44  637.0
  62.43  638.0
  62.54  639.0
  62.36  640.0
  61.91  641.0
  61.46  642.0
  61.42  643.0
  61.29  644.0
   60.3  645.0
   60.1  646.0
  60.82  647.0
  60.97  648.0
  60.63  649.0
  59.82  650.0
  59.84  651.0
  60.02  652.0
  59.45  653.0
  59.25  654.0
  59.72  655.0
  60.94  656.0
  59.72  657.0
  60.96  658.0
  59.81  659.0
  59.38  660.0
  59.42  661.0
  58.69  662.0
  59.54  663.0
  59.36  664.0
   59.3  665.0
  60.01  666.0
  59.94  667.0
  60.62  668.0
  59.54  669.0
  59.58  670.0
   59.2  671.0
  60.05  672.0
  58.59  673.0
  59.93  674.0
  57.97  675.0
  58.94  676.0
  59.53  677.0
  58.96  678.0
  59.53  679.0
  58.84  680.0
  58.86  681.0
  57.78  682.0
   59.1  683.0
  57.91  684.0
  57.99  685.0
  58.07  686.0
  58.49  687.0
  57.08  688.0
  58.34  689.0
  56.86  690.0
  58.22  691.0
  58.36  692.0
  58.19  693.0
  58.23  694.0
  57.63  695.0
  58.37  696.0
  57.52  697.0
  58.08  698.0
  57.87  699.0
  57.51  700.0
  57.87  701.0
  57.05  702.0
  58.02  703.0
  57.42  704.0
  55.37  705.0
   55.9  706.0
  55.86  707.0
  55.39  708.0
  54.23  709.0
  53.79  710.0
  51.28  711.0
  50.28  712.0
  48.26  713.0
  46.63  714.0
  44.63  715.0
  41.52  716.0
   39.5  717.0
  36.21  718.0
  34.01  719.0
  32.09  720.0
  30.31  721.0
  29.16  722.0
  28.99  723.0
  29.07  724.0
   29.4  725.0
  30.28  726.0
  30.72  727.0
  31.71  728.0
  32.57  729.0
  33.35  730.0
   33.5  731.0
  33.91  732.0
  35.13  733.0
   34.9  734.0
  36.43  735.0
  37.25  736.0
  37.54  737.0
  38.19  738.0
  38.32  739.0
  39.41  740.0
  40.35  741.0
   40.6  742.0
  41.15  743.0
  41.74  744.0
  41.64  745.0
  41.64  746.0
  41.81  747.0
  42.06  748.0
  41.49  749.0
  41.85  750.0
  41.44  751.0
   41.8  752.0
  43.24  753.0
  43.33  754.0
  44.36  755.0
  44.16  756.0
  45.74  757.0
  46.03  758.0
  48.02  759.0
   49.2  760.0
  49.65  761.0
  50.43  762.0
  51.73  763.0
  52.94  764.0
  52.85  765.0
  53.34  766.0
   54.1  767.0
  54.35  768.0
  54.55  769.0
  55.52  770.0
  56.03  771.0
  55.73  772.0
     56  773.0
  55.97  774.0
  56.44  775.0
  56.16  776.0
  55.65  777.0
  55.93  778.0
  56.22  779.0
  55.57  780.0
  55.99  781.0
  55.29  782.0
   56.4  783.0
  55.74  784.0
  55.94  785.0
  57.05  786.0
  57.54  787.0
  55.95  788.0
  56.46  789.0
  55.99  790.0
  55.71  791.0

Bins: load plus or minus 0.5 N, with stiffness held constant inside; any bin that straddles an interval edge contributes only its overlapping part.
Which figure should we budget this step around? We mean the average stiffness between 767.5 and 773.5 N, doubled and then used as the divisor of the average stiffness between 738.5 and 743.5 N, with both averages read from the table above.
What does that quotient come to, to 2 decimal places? 0.36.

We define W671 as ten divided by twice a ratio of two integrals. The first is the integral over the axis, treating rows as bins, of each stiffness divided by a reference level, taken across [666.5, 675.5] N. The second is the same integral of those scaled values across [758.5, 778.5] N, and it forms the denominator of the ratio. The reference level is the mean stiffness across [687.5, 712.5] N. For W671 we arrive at 10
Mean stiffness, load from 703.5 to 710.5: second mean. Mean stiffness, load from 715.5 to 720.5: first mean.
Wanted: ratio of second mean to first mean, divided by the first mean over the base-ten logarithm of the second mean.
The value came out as 0.072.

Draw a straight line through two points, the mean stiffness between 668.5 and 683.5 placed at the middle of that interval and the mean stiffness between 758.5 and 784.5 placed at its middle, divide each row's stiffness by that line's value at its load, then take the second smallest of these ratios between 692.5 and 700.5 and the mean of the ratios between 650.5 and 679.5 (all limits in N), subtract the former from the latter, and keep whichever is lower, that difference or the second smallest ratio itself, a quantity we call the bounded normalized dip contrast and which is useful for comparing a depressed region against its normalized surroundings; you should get 0.0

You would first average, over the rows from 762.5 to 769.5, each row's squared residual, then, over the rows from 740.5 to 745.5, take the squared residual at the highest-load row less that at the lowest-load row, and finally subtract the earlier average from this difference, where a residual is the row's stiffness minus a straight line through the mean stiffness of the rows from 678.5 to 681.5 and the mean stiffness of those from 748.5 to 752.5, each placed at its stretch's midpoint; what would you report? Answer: -257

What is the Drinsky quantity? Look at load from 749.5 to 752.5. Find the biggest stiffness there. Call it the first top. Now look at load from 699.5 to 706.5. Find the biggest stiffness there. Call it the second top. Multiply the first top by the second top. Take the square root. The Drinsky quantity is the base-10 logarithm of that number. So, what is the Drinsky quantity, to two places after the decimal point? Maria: 1.69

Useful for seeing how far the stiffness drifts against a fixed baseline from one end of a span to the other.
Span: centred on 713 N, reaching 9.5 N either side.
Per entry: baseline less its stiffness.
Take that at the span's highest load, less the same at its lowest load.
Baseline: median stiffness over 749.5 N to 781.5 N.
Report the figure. 28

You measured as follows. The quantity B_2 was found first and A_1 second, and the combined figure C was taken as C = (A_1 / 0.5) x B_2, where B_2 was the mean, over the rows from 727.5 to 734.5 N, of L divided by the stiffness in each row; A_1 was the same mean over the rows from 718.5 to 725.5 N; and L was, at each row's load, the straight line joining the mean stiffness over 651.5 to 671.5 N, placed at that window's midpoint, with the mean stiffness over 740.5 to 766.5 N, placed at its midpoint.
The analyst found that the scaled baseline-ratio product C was 4.8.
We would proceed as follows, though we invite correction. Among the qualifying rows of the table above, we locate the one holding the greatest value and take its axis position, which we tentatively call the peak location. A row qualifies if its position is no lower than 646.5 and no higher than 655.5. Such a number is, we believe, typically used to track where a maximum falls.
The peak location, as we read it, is 648.0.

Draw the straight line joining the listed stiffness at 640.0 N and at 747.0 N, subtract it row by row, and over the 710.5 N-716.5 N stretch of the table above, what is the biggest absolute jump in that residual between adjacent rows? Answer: 2.9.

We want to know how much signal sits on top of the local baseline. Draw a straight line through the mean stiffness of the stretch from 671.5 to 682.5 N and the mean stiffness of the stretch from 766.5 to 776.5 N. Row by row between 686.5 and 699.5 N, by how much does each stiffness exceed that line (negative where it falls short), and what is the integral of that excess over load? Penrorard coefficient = -6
